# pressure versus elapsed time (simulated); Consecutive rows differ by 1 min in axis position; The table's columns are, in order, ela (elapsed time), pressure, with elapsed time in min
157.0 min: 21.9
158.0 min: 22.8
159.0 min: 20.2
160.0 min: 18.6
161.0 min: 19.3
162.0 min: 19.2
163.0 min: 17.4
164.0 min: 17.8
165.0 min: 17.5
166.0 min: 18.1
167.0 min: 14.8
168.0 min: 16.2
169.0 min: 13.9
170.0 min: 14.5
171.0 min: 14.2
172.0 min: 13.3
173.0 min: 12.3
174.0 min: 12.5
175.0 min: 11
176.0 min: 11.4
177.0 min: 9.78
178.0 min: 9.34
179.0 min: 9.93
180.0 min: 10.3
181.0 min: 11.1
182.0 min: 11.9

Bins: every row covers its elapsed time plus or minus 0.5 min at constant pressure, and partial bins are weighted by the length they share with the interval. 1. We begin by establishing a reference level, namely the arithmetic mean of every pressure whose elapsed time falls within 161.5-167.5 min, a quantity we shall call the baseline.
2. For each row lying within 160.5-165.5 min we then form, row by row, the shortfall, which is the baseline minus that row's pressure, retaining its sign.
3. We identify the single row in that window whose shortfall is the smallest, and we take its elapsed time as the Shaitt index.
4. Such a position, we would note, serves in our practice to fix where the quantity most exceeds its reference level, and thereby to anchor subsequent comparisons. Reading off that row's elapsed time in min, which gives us 161.0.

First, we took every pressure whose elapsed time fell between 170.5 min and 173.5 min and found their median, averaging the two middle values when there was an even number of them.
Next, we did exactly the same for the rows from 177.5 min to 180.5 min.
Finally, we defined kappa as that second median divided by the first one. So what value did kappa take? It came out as 0.75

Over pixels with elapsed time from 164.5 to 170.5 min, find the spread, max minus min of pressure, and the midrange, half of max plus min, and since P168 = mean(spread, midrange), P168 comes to 10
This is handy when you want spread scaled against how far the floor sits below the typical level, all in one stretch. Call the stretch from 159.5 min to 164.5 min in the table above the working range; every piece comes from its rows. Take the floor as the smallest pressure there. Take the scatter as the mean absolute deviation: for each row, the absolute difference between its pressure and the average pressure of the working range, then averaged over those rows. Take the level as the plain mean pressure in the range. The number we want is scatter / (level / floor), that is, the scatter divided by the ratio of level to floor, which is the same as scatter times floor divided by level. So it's 0.65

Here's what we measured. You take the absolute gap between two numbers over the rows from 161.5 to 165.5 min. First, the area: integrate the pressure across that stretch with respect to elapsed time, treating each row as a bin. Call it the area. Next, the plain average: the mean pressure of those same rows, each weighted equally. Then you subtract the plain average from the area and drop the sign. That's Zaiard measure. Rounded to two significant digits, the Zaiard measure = 54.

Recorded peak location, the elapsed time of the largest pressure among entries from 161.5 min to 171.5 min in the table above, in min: 162.0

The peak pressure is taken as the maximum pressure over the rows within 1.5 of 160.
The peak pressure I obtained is 20.2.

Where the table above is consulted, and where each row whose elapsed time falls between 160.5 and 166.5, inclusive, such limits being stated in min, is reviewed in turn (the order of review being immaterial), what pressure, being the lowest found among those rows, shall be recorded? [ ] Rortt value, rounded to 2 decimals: 17.40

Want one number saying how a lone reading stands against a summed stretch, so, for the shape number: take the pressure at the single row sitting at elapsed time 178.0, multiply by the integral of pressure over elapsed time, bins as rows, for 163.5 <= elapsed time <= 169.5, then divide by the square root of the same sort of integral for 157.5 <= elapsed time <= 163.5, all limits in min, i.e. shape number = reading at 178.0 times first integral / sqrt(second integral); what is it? 84.7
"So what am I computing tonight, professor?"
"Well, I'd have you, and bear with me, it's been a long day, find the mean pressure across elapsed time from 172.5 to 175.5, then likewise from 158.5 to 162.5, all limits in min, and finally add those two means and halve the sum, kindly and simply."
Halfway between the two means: 15.6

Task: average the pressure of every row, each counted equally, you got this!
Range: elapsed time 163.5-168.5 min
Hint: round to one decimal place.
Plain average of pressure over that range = 16.9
